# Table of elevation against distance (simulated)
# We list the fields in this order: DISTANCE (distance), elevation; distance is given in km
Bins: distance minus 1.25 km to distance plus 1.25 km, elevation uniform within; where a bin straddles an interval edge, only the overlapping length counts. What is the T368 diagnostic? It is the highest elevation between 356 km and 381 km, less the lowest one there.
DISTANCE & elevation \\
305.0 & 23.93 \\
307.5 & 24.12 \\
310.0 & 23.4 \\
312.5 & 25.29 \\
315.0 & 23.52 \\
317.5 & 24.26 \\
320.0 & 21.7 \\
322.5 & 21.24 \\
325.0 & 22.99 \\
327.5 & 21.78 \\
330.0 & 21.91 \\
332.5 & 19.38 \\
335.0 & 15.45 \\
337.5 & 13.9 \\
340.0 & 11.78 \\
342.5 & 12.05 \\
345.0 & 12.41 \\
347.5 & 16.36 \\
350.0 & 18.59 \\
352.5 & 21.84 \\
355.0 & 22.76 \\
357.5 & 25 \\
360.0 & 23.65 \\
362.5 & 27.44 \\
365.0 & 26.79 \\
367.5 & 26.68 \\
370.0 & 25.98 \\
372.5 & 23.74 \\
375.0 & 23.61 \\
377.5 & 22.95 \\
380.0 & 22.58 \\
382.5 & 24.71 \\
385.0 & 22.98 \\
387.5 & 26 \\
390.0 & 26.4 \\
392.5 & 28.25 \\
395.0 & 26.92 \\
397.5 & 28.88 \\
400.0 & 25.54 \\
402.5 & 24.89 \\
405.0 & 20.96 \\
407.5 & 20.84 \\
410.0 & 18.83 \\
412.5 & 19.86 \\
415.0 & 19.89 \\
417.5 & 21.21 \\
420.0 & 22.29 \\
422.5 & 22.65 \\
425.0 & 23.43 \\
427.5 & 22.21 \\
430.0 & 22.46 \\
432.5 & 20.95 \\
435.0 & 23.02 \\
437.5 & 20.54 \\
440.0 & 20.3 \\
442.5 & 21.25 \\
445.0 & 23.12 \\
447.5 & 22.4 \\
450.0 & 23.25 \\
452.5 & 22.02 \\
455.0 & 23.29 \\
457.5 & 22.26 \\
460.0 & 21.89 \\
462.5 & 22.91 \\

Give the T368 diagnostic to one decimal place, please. 4.9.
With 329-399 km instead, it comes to 17.1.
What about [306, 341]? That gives 13.5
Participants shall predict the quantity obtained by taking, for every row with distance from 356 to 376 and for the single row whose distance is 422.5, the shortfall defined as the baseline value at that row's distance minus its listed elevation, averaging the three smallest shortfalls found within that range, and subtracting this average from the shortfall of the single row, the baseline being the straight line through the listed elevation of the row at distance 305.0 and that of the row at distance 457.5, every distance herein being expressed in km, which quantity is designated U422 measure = 3.7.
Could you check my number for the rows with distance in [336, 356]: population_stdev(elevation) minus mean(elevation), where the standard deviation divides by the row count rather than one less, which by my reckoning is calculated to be -12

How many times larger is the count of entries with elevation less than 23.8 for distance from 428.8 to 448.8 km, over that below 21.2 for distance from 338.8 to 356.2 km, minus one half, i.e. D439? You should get 1.1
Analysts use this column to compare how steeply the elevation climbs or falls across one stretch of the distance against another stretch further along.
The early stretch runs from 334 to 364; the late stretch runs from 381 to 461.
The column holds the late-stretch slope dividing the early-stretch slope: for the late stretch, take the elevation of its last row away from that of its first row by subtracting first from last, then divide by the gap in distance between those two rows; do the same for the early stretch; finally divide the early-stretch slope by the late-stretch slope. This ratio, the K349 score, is -12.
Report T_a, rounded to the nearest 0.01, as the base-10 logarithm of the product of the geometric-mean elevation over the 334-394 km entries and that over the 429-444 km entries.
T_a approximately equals 2.65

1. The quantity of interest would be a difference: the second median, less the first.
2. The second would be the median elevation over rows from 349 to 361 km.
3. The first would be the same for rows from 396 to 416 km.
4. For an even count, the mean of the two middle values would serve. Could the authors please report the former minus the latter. 1.9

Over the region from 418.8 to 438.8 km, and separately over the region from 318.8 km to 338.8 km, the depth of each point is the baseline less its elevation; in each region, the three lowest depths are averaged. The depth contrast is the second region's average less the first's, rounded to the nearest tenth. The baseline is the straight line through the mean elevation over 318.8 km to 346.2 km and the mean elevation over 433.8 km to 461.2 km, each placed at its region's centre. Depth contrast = -3.1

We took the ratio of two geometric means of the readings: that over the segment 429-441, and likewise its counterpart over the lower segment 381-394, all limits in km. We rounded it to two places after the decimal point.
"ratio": 0.84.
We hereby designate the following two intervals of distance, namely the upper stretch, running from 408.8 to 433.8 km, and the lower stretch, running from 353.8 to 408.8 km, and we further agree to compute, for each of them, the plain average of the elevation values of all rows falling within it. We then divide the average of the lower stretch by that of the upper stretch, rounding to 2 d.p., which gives 1.16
